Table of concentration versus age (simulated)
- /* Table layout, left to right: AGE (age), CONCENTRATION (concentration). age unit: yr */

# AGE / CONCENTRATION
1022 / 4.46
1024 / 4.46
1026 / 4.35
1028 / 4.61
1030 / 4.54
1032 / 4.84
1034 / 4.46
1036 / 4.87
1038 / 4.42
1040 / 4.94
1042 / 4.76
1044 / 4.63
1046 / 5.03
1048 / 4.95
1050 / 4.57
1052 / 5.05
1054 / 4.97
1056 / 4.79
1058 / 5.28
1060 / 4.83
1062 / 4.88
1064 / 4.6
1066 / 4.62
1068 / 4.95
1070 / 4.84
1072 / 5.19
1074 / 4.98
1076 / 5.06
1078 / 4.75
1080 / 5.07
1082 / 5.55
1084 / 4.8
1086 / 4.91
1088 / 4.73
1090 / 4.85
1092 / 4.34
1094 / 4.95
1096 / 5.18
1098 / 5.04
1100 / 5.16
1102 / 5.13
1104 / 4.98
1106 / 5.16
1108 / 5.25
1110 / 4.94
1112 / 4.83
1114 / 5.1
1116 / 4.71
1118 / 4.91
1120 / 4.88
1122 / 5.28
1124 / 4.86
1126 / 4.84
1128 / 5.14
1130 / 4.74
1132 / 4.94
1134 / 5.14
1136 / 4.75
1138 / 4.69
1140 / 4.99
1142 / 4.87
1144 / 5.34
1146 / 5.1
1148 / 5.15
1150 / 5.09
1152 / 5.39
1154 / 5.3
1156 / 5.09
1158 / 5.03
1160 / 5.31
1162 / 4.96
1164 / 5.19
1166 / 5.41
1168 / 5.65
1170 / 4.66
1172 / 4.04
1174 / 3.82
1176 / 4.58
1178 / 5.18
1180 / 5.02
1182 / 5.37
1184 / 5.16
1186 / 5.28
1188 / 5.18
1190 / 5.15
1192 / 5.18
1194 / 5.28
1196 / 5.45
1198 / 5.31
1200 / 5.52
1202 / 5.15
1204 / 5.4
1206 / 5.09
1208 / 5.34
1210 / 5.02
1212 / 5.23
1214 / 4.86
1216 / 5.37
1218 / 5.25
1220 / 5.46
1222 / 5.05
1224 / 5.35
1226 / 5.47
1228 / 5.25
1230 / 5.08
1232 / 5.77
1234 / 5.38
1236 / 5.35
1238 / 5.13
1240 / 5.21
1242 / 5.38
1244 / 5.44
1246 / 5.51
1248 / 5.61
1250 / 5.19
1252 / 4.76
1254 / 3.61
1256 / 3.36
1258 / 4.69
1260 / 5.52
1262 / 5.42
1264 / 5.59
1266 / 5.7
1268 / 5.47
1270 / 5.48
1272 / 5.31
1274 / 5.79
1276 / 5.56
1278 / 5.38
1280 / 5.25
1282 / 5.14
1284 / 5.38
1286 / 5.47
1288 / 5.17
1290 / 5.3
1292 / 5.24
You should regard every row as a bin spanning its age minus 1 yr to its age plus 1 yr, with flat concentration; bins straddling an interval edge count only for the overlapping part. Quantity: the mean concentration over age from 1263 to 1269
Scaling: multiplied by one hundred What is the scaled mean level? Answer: 559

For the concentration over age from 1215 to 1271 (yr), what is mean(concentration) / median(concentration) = 0.97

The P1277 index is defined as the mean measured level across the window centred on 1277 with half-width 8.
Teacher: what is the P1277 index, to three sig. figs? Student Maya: 5.41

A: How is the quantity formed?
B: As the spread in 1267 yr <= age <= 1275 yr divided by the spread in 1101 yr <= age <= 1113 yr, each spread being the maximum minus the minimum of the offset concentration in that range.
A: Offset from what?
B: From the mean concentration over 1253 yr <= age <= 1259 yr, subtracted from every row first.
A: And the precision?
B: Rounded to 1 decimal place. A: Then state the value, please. 1.1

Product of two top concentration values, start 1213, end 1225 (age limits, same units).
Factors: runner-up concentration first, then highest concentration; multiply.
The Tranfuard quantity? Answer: 29.3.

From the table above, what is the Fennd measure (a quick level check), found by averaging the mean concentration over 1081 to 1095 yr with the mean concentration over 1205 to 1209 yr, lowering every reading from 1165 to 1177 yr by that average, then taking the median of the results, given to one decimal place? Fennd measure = -0.4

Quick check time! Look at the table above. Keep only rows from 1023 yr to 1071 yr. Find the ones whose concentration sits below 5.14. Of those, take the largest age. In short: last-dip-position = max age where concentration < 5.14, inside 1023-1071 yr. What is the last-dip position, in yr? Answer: 1070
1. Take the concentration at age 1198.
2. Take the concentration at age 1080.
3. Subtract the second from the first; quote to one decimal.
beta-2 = 0.2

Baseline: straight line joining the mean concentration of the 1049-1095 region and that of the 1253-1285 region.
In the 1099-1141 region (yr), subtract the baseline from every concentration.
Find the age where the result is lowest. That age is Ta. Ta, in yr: 1138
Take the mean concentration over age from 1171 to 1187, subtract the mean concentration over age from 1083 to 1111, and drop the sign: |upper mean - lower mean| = 0.15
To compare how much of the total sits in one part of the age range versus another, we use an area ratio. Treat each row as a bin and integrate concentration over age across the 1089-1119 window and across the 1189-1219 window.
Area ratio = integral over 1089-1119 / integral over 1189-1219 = 0.948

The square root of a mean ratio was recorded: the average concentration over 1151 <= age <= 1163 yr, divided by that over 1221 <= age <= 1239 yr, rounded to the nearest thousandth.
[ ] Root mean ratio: 0.987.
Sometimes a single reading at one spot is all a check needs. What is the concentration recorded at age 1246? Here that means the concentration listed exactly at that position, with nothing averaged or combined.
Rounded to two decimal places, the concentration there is 5.51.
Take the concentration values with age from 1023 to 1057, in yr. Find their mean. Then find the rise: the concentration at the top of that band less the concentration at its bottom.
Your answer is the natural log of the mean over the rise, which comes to 2.7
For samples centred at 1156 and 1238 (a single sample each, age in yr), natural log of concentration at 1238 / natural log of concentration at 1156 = 1.00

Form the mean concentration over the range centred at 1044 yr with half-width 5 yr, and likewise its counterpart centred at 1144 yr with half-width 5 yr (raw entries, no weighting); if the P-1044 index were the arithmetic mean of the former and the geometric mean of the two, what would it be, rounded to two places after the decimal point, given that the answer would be 4.92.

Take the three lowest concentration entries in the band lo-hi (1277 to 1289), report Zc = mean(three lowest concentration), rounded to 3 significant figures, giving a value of 5.19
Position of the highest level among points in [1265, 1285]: 1274 yr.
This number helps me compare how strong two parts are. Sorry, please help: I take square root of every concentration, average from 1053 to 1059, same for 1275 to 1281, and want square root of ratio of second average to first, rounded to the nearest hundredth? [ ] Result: 1.02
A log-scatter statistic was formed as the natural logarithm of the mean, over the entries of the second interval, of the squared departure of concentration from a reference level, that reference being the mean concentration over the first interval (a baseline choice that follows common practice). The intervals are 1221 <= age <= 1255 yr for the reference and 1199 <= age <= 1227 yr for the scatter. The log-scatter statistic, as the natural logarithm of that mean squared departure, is -3.3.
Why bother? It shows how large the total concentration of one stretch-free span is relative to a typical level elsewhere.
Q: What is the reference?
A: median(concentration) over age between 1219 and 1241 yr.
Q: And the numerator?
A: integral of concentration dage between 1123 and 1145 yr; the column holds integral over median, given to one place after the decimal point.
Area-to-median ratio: 20.3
